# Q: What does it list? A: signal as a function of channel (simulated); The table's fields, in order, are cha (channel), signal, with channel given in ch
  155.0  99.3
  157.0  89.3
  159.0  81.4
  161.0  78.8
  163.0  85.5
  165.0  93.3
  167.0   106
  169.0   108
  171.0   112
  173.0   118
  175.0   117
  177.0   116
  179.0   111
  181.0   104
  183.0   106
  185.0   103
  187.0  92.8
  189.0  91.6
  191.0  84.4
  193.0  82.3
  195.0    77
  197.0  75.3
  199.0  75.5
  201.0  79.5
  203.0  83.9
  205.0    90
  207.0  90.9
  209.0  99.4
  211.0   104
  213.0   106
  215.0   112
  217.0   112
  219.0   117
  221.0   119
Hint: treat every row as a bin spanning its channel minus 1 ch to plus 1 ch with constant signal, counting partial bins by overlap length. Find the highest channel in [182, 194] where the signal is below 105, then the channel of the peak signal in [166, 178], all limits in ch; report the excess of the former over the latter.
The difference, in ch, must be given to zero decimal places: 20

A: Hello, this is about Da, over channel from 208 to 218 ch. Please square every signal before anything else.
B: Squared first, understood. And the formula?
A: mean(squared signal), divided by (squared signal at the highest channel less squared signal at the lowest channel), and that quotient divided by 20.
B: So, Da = 0.2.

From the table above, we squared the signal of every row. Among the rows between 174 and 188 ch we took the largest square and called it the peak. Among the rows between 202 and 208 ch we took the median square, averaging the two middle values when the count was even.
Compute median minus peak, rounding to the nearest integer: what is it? -5589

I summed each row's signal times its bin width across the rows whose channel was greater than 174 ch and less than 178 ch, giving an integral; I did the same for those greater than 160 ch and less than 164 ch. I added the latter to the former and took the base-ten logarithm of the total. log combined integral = 2.90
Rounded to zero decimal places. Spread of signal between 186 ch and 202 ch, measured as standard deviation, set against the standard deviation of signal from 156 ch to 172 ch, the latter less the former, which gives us 6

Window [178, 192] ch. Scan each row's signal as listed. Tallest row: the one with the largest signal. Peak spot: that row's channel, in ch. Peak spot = 179.0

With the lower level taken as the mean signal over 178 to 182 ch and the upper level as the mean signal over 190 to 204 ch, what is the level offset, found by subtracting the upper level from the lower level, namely 28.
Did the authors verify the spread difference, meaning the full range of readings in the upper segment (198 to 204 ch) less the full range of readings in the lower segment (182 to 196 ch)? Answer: -21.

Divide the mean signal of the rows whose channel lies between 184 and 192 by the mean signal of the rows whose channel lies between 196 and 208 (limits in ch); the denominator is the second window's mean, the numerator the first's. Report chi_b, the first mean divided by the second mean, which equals 1.13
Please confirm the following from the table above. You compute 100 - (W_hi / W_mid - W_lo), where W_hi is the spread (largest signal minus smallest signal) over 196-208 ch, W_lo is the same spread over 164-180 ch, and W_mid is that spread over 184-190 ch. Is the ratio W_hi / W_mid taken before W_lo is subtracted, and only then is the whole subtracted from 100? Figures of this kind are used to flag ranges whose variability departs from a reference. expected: 123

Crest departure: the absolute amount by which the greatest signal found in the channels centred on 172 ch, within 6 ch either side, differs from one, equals 117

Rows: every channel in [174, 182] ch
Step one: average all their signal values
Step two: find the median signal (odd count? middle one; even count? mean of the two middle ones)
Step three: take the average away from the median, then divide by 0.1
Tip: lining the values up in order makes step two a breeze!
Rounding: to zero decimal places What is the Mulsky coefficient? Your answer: 15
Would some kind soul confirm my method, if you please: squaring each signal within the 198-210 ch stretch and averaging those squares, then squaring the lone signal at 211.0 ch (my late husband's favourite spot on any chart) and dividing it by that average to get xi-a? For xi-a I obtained 1.4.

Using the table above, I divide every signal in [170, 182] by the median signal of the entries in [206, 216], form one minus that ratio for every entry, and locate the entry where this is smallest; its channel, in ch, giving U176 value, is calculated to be 173.0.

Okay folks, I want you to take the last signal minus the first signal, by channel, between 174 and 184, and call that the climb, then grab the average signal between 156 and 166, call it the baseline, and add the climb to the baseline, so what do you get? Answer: 75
